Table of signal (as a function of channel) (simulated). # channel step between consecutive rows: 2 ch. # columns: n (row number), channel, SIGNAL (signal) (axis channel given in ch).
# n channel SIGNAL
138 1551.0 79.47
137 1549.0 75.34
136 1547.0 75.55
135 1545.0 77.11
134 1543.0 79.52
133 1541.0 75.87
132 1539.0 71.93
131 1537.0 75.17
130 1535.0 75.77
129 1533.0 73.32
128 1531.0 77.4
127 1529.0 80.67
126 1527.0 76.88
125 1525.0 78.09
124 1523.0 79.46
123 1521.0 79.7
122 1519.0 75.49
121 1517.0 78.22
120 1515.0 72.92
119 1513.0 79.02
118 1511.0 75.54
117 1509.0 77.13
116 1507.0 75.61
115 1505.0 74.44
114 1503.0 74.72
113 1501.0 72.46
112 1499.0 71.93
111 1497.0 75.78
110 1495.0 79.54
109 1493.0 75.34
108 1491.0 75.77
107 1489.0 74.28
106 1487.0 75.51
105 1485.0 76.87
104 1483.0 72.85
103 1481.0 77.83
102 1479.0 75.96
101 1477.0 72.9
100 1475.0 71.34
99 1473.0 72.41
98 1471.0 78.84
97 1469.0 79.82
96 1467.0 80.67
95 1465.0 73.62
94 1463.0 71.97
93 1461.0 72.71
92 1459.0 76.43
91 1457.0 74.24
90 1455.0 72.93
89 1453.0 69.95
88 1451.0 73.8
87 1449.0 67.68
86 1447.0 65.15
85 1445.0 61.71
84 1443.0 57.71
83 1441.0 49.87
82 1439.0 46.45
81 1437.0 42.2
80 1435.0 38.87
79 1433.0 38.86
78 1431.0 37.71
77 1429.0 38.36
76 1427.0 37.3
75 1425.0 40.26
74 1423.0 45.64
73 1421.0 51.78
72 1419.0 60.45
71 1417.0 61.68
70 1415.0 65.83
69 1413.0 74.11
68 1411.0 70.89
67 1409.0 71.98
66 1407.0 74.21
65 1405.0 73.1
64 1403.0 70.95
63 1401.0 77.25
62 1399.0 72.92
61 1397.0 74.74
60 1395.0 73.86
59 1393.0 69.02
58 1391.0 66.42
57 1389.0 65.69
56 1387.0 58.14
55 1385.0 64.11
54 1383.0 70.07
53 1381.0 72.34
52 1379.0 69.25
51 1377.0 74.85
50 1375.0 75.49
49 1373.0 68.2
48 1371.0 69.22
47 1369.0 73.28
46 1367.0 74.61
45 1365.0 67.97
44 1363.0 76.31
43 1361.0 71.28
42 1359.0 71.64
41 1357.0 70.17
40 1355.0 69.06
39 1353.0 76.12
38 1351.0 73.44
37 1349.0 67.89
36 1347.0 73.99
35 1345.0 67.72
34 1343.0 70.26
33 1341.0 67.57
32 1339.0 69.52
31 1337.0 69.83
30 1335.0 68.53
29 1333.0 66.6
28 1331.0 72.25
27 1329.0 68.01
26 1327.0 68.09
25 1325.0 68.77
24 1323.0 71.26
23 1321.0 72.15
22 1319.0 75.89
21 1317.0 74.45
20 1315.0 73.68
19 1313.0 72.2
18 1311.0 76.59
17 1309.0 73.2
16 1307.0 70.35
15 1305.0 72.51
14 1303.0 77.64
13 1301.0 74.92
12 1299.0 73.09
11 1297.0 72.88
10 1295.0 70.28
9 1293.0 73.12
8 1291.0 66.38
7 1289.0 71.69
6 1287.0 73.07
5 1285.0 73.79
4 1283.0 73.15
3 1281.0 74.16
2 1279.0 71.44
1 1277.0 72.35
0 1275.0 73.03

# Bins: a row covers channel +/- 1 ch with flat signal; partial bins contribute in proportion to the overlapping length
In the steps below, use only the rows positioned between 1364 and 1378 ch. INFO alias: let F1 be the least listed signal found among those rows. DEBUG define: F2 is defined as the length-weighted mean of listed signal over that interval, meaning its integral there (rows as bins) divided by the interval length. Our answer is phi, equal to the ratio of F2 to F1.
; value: 1.06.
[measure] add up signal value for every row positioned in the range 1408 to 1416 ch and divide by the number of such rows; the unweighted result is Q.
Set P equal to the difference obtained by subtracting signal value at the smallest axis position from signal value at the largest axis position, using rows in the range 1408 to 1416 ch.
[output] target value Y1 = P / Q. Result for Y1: -0.087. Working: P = -6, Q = 70.7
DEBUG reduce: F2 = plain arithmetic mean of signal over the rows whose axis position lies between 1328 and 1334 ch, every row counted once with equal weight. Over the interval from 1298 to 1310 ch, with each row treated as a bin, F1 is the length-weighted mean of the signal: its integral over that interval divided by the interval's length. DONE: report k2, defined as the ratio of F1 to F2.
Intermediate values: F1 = 74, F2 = 69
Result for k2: 1.07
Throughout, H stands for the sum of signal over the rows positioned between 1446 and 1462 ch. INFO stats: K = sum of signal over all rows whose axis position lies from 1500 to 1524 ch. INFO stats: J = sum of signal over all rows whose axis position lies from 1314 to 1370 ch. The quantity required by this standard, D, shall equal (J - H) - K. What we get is 503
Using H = 573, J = 1990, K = 915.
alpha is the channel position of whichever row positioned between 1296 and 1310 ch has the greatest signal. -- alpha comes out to 1303.0 ch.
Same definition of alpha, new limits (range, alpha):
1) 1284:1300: 1285.0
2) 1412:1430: 1413.0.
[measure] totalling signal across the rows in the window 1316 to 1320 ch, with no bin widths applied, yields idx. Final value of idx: 150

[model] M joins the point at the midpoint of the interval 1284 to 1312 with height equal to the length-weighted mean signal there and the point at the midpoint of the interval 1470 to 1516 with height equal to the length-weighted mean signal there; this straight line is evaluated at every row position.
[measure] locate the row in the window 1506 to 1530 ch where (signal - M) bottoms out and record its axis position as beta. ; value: 1515.0 ch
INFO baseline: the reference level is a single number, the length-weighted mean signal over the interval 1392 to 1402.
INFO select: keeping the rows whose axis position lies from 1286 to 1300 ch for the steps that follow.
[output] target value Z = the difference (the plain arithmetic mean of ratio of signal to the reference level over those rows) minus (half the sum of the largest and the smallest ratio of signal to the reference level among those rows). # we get 0.024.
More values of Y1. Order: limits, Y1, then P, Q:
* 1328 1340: 0.022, 2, 69.1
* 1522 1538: -0.056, -4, 77.1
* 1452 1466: 0.050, 4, 73.1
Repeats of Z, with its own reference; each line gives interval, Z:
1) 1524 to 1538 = -0.003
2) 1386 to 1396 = 0.009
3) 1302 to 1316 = -0.003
